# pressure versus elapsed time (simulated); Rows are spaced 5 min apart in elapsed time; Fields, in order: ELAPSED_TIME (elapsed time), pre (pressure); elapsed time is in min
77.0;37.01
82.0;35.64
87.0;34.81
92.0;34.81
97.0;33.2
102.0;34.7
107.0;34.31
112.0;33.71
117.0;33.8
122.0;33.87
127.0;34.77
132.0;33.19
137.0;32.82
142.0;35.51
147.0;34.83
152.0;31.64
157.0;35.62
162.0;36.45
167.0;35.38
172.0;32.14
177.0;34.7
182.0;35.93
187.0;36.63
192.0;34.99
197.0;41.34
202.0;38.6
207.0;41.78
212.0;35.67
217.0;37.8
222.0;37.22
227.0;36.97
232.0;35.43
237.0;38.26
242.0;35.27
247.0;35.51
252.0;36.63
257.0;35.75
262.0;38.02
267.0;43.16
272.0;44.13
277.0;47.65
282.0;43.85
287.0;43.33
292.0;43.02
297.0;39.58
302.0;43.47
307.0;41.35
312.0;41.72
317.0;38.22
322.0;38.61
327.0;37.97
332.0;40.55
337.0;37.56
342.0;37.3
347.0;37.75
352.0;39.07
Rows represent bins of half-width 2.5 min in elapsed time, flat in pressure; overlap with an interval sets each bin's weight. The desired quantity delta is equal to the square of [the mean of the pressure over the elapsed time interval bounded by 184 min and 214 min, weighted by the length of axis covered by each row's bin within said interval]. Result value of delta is 1457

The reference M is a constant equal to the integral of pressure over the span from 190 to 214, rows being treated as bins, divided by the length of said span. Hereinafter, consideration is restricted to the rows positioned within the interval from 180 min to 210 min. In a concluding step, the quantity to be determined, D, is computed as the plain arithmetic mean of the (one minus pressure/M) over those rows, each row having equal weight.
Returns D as 0.01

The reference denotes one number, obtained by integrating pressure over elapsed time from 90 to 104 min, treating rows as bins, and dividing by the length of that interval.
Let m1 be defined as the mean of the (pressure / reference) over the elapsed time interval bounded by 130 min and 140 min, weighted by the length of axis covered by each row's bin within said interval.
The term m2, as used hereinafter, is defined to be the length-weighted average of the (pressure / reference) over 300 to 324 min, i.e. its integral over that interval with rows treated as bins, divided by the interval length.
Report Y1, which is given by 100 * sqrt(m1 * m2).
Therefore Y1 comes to 107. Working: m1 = 0.97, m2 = 1.19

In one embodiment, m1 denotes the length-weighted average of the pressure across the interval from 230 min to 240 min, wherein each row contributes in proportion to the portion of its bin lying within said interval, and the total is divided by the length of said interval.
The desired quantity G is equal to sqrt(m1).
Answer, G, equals 6.1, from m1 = 37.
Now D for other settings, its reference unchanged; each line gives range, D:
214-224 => 0.03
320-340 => 0.00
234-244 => 0.05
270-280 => -0.19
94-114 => 0.12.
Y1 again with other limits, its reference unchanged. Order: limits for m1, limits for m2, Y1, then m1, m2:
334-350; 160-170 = 107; 1.10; 1.04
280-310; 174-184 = 113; 1.24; 1.03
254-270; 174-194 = 109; 1.14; 1.04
